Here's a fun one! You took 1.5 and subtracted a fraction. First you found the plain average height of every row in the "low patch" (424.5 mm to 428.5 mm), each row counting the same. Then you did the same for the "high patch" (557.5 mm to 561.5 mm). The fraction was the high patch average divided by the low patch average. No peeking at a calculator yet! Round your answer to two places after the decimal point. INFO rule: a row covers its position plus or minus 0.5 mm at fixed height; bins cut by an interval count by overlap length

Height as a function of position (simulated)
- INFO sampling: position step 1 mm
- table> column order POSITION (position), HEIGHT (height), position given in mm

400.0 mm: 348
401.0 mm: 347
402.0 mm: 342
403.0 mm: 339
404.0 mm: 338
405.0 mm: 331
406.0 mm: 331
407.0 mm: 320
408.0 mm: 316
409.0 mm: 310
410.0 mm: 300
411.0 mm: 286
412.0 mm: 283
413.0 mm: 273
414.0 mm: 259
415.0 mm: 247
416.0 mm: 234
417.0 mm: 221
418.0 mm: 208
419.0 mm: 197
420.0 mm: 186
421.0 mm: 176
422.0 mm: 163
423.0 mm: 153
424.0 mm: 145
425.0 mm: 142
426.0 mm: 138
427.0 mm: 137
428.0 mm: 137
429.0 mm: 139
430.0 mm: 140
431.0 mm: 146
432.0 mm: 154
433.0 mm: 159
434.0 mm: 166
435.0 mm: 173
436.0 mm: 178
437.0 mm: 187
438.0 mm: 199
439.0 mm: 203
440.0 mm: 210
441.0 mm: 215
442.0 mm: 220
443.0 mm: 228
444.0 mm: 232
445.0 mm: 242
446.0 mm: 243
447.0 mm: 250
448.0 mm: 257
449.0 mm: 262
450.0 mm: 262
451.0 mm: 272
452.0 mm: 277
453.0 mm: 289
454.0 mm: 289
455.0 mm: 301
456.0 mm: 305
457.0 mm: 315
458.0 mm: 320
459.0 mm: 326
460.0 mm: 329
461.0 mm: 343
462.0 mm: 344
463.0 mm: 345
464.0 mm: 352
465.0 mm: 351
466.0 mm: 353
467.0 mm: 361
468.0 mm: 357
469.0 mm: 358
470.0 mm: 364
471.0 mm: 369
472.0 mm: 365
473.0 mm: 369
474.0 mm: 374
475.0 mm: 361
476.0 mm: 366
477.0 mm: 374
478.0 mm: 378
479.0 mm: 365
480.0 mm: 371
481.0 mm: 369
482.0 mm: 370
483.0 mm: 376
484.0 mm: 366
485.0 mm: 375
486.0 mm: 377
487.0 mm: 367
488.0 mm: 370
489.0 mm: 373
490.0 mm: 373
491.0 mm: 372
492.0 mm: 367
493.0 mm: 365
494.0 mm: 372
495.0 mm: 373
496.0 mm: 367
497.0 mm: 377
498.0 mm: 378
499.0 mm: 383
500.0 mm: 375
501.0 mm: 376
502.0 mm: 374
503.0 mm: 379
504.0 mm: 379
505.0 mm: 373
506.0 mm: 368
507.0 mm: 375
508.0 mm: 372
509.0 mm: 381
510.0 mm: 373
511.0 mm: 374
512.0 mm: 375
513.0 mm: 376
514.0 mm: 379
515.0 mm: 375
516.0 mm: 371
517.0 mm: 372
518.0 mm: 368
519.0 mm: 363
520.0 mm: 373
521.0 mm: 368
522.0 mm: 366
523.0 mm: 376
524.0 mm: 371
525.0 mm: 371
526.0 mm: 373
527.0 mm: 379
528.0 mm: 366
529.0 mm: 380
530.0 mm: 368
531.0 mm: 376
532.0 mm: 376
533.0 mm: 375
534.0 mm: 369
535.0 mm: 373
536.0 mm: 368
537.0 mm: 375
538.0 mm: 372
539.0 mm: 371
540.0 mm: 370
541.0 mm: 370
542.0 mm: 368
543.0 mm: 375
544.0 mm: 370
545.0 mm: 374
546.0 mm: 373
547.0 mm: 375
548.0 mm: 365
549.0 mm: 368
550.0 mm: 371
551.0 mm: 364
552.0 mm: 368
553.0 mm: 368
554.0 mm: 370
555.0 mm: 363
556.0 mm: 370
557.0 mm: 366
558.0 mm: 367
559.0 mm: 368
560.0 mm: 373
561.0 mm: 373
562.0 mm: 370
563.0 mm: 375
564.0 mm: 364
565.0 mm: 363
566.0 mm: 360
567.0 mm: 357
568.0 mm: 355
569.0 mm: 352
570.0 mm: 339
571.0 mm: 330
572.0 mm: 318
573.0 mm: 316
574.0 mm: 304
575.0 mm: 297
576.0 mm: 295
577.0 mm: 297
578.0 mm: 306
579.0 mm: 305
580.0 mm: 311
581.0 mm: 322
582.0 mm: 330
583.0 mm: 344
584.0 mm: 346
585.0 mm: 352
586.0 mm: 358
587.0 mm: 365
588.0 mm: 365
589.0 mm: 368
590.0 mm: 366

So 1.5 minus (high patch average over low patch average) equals -1.17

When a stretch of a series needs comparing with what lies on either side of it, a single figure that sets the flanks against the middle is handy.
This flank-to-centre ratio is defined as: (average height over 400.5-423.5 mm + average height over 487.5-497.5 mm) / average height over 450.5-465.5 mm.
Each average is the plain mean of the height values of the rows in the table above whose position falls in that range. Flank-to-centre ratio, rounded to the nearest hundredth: 2.01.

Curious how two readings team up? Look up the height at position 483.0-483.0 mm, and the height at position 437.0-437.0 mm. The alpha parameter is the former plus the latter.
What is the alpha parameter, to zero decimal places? 563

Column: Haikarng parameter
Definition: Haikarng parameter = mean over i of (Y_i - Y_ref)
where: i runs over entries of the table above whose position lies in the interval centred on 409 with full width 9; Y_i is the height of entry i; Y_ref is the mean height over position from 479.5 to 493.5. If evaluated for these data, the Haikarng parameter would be -65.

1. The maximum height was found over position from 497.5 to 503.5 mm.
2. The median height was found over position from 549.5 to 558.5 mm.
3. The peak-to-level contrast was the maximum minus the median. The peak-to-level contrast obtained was 15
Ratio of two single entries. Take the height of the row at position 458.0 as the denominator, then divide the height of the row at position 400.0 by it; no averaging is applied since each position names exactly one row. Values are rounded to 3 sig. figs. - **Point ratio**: 1.09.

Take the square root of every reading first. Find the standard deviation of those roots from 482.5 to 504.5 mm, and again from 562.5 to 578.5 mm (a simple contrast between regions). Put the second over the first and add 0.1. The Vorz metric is 6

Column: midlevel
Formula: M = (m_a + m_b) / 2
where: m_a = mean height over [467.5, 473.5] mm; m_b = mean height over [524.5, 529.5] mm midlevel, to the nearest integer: 369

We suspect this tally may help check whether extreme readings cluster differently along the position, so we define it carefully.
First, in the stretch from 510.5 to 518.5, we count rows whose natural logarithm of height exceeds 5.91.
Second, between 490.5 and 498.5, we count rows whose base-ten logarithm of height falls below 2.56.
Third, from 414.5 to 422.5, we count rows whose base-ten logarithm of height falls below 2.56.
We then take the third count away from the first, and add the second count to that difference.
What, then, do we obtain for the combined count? -1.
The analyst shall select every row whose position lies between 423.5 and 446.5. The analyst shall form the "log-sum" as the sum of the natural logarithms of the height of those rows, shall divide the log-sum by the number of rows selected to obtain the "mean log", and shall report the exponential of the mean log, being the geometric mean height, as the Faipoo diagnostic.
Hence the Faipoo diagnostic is 176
